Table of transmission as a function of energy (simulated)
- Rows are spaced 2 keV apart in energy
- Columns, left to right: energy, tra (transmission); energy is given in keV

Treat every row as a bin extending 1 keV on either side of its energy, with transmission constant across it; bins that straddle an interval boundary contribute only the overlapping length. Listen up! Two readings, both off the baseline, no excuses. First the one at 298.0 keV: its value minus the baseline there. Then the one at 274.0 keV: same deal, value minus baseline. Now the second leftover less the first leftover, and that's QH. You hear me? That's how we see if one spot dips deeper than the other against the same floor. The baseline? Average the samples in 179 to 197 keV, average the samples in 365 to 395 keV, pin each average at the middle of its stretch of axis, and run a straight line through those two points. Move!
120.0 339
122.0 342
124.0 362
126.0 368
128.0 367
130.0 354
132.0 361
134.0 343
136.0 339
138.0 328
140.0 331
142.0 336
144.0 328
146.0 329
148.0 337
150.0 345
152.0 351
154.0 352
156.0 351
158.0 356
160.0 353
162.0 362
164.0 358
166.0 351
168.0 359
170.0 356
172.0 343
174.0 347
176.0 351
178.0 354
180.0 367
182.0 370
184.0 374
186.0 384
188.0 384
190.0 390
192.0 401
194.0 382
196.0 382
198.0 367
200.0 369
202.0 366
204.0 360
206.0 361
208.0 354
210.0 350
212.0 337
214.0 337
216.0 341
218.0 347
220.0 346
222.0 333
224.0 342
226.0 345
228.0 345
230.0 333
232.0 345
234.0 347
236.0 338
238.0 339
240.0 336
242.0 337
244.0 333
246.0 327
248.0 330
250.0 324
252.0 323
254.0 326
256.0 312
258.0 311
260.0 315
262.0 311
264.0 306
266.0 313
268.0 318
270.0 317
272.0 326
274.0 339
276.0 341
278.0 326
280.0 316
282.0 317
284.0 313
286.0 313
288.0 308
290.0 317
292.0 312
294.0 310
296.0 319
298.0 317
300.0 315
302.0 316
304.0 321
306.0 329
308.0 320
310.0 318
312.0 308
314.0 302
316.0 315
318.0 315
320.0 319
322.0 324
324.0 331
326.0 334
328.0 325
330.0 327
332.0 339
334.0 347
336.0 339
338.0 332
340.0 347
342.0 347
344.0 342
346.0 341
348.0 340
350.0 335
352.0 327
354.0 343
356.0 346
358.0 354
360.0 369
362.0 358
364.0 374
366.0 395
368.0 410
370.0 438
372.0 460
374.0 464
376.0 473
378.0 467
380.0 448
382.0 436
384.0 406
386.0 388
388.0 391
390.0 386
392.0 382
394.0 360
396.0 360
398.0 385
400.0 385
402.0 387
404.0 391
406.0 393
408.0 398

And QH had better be 27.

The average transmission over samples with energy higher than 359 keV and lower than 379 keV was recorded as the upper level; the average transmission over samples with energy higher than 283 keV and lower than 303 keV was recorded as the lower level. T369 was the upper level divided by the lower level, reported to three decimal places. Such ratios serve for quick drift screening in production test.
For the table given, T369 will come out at 1.340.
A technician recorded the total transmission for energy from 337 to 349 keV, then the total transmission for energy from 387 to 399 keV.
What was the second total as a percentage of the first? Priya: 110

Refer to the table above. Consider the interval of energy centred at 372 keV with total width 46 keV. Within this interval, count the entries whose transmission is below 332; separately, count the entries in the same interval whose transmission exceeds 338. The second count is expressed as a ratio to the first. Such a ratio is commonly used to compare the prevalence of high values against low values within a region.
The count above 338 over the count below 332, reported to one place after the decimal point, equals 21.0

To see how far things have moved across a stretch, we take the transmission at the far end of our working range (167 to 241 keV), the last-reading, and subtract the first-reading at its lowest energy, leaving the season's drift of -23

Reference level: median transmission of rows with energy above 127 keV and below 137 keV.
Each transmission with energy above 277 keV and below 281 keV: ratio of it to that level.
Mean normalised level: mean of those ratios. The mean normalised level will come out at 0.91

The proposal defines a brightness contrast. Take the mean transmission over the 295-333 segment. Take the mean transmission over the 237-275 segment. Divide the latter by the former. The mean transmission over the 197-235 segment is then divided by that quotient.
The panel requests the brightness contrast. 346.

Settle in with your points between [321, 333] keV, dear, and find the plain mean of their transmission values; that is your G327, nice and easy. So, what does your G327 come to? 330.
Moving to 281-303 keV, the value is 314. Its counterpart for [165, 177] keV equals 351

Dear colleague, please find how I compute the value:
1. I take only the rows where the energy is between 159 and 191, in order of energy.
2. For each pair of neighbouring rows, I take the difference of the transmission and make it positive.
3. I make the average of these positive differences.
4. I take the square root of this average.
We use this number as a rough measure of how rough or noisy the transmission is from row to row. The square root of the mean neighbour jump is 2.46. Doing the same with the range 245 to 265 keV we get 2.13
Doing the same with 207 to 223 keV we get 2.42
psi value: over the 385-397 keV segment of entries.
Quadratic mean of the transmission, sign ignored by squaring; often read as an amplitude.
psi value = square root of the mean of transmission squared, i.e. 378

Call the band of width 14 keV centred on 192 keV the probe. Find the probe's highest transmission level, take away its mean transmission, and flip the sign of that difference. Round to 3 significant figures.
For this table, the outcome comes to -16.7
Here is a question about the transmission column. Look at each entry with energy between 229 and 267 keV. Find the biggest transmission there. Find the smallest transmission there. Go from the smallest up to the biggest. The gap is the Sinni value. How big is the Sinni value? 41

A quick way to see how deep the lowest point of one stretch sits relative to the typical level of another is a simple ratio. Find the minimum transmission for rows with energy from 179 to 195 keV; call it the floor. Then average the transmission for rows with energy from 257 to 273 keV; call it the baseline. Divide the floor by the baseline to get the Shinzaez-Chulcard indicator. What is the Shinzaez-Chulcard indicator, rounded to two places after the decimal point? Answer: 1.17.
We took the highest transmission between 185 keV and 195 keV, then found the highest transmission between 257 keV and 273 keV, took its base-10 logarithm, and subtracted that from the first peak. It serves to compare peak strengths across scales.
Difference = 398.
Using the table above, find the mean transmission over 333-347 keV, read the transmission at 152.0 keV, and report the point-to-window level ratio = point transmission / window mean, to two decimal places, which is 1.03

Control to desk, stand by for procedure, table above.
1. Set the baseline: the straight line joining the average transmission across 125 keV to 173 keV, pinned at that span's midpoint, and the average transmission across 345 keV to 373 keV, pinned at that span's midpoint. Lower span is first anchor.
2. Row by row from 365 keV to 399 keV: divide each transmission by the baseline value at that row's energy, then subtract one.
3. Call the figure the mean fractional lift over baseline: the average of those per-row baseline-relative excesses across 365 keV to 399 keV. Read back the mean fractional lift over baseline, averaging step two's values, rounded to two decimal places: 0.11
